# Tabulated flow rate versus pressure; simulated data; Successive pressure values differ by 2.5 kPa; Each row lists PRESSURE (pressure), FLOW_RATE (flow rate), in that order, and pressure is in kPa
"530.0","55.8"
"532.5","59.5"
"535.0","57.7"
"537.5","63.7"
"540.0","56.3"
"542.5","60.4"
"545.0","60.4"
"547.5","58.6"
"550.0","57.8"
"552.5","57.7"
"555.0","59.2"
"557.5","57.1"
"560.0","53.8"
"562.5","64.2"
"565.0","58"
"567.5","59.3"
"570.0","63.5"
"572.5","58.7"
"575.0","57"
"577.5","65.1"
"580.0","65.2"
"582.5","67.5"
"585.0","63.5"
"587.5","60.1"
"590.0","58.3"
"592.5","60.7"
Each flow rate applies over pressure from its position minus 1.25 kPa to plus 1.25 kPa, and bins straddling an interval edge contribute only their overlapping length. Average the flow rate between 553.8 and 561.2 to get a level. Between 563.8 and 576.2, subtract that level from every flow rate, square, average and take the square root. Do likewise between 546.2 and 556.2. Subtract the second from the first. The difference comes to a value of 1.7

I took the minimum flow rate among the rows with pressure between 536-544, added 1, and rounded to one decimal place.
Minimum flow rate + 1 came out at 57.3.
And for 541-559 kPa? 58.1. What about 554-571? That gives 54.8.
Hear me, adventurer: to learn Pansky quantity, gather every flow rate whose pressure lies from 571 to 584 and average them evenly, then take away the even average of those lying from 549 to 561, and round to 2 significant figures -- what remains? 5.6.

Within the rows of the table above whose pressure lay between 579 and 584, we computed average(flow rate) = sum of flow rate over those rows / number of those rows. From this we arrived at 66.3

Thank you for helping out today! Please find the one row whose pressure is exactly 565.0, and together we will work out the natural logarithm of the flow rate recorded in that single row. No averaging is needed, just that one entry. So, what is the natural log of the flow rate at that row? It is 4.06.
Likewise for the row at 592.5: 4.11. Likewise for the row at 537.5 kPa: 4.15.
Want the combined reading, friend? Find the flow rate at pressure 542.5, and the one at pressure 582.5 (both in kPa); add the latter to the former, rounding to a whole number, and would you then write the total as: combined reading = 128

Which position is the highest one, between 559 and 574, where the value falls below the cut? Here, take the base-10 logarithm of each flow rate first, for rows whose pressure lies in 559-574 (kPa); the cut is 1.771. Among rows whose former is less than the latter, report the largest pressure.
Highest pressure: 572.5 kPa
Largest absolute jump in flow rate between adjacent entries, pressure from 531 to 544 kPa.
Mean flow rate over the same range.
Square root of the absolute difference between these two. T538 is 7.22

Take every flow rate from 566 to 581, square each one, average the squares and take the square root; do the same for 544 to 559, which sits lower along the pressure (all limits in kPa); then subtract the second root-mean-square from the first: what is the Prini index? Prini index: 3.1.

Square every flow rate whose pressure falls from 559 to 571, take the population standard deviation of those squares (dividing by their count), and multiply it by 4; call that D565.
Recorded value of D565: 1805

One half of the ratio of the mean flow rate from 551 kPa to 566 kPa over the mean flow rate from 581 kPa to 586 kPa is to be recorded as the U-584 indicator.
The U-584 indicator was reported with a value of 0.445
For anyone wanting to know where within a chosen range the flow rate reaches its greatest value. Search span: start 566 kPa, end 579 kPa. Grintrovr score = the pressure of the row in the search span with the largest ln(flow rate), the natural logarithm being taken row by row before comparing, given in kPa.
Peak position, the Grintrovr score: 577.5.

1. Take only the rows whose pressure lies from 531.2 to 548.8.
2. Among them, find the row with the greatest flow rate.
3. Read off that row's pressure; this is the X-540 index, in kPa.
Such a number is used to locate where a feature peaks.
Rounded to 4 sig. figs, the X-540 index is 537.5 kPa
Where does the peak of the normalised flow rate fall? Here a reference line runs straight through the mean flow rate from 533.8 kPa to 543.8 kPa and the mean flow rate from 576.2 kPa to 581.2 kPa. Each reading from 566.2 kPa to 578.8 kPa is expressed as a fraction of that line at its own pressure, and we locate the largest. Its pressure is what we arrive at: 577.5 kPa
